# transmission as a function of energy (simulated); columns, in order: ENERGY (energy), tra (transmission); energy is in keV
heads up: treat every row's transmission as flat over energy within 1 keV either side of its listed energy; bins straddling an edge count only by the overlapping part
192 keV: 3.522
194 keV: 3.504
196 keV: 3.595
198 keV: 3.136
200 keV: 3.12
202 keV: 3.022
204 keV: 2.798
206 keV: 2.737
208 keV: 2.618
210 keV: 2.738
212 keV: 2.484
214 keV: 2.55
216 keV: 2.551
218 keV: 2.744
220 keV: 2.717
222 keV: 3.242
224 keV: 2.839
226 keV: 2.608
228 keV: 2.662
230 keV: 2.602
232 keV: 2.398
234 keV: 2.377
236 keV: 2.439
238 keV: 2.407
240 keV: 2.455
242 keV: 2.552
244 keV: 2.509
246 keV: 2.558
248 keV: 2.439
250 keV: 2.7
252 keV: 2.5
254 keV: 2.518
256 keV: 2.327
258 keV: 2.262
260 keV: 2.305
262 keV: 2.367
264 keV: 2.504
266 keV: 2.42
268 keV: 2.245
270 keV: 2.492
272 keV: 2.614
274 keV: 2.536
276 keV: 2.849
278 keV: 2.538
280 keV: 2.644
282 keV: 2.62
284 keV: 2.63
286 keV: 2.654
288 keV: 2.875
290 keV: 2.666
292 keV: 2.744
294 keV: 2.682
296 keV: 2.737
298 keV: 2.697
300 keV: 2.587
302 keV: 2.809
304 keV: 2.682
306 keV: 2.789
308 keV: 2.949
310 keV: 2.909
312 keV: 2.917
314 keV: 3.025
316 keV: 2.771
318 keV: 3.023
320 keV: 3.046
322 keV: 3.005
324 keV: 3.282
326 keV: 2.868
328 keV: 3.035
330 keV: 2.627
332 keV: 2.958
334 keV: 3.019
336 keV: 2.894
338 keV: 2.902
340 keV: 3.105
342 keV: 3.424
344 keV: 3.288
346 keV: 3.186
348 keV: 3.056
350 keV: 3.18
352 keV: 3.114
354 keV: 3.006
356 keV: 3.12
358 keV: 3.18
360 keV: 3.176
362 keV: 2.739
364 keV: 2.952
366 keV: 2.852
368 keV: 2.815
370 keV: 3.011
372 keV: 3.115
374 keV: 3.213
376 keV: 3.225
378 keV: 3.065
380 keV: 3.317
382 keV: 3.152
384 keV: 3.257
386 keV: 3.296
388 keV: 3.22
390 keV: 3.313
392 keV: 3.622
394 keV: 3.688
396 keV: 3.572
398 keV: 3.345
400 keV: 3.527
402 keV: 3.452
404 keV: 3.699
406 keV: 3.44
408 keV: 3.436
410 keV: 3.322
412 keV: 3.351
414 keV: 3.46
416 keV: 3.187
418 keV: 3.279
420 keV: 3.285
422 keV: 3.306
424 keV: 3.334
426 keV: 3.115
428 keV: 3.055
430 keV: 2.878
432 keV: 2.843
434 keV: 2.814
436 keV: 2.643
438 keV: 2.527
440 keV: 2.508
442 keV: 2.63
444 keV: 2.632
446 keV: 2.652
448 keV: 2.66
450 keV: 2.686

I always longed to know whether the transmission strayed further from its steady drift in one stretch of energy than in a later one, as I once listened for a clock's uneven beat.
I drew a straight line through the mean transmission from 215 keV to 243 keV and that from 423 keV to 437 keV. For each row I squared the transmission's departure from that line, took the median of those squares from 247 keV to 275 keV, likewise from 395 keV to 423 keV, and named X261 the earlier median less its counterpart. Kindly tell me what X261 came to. -0.19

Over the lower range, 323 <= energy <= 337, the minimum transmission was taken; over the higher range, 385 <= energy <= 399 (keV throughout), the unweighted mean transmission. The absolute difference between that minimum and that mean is 0.81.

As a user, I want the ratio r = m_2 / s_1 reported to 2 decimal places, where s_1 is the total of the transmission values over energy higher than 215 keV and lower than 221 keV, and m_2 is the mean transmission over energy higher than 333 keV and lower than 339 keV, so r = 0.37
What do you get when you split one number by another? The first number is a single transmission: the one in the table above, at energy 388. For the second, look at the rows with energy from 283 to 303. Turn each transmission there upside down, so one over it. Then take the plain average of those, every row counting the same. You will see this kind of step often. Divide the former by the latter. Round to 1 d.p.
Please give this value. 8.7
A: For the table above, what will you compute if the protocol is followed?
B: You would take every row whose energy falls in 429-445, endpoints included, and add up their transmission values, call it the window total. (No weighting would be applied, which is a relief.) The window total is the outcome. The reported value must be 21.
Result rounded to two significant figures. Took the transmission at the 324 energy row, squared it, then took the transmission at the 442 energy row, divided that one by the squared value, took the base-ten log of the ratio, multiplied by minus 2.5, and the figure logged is 1.5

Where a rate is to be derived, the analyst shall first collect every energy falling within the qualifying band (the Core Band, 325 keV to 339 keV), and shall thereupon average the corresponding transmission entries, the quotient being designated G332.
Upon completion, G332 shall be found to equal 2.9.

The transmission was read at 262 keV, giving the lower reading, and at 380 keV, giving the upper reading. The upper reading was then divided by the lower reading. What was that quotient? 1.40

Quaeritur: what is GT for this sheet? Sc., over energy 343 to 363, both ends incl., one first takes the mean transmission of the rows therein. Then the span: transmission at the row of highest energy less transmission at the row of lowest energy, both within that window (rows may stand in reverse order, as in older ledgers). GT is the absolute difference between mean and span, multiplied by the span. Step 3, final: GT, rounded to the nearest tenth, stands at -2.0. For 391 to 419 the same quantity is -1.3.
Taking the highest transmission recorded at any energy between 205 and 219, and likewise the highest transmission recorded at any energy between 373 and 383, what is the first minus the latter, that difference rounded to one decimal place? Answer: -0.6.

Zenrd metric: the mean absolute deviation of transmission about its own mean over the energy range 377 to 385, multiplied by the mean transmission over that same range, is 0.29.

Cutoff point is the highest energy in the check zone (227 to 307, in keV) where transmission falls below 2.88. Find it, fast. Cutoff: 306 keV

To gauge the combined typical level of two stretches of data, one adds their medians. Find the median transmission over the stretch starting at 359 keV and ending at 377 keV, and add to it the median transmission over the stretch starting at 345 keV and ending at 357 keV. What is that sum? 6.1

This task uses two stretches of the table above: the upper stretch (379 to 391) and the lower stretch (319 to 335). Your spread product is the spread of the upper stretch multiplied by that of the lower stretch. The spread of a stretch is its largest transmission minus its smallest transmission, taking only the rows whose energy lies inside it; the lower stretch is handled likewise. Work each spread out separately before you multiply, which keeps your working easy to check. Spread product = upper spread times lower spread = 0.1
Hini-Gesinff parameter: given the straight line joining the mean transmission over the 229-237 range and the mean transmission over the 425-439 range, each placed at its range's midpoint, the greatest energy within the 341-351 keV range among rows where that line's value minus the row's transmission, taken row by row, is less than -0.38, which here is 350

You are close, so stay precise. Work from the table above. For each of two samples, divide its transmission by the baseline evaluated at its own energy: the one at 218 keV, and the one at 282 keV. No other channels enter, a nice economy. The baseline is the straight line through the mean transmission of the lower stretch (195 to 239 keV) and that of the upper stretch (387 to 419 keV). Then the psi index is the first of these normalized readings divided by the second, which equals 1.14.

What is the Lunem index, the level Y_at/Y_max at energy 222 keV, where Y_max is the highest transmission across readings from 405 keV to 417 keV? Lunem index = 0.94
